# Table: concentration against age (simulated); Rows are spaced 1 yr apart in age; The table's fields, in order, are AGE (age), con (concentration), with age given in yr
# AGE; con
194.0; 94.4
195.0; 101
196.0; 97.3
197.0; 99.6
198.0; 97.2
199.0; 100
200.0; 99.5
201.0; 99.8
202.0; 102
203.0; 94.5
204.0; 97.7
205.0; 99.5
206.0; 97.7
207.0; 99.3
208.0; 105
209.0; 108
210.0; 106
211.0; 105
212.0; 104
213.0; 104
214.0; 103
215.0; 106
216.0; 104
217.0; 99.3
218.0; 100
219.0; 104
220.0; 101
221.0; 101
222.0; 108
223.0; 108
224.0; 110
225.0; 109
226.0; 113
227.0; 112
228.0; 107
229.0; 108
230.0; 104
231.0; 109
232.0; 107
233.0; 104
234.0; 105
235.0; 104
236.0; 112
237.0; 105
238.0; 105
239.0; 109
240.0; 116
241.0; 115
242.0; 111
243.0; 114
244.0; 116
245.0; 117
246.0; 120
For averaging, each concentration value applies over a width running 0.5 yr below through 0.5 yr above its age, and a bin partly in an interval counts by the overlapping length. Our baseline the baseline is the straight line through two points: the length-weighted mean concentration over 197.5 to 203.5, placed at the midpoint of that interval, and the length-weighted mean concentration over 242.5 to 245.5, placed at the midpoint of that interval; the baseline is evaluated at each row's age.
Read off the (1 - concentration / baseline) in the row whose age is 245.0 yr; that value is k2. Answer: -0.0082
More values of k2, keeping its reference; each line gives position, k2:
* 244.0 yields -0.0029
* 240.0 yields -0.0165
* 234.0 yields 0.0608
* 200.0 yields -0.0087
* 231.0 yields 0.0148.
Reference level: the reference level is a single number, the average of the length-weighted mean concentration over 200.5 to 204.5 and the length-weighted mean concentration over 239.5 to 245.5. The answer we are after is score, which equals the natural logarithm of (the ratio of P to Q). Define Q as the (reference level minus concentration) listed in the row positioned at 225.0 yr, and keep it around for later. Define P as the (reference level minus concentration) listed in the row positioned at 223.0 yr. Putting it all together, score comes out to -0.6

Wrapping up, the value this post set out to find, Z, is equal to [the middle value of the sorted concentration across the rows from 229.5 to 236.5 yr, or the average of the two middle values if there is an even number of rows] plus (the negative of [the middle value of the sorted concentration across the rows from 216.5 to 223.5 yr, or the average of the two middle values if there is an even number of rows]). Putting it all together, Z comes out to 4.0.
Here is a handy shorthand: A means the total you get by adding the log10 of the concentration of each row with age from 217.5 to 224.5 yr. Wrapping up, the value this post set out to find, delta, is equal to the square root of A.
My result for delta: 3.76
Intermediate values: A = 14.13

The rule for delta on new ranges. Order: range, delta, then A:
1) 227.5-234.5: 3.77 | 14.18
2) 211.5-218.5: 3.75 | 14.09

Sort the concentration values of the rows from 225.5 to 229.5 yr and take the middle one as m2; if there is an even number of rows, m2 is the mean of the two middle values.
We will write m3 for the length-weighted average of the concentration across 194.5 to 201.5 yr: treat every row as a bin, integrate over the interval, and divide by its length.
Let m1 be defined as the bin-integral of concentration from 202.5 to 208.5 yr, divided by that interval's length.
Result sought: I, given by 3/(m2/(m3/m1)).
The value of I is 0.0273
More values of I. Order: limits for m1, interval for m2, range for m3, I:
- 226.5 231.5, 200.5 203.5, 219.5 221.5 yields 0.0281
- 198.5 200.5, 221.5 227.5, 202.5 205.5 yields 0.0267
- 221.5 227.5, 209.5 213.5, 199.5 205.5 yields 0.0258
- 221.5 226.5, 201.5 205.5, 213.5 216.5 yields 0.0290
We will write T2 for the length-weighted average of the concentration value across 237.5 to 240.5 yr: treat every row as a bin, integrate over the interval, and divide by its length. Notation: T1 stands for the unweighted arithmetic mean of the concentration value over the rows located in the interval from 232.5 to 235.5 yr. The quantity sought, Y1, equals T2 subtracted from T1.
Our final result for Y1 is -5.7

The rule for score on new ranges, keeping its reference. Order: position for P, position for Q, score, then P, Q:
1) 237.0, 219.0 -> -0.5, 2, 3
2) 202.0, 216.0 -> 0.6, 5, 3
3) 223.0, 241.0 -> -1.8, -1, -8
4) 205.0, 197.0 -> 0.0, 7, 7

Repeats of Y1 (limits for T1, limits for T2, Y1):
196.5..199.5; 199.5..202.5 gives -1.5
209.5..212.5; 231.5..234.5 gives -0.3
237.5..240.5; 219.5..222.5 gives 6.7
